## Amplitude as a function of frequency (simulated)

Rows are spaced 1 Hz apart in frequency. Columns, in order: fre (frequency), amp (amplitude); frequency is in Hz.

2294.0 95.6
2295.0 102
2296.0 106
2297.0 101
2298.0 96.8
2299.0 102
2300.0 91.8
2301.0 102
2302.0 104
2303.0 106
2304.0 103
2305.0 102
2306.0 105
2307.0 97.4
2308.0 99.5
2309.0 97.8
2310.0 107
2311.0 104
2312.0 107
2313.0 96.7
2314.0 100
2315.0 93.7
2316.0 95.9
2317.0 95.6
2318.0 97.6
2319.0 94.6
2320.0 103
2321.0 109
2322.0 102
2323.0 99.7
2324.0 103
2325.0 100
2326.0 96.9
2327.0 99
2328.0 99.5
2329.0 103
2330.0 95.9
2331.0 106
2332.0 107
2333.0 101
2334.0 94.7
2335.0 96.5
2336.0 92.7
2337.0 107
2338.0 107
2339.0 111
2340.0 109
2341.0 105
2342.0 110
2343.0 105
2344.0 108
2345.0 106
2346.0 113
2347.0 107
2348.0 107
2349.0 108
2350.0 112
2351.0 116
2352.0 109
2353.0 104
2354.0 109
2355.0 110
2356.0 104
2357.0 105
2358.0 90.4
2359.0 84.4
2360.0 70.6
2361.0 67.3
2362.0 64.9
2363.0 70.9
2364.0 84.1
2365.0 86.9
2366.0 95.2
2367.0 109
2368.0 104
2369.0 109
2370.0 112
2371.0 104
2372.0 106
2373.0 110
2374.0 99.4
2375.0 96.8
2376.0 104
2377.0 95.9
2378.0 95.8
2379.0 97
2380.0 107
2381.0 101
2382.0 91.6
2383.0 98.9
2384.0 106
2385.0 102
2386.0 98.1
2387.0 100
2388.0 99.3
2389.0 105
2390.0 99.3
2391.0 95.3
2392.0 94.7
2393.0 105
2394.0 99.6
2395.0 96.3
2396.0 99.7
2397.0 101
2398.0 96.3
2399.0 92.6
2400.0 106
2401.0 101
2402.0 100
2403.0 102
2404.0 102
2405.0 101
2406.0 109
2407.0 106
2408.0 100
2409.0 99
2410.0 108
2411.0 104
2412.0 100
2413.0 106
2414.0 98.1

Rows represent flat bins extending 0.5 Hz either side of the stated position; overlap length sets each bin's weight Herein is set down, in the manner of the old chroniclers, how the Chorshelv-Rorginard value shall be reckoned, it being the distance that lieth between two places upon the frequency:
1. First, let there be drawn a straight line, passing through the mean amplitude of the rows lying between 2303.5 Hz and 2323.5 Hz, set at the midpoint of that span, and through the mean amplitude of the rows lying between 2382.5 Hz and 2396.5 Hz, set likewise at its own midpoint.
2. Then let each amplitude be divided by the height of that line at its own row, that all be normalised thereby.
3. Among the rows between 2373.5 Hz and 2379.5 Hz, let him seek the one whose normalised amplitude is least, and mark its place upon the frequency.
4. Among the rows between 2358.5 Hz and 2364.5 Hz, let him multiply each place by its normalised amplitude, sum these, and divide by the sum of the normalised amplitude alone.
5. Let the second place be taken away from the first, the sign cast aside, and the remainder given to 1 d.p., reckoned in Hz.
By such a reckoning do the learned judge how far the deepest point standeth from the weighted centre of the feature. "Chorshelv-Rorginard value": 16.5 Hz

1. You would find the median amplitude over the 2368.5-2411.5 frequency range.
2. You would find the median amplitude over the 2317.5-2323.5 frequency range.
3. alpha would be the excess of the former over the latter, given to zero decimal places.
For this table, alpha 0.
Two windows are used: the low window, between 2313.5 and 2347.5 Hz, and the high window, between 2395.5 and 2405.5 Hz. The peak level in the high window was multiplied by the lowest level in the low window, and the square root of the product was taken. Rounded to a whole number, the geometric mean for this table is 99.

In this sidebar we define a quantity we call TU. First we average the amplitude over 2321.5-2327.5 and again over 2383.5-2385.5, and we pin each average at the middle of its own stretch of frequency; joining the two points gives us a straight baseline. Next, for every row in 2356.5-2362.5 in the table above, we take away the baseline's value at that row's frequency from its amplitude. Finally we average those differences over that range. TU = -22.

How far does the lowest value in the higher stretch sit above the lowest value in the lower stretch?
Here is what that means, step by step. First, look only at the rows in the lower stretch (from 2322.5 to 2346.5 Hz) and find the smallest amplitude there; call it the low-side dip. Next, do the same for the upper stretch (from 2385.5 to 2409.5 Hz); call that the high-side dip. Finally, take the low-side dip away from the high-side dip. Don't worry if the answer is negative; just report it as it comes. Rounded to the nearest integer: 0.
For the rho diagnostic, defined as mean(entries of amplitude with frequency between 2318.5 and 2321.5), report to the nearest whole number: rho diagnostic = 102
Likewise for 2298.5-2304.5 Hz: 101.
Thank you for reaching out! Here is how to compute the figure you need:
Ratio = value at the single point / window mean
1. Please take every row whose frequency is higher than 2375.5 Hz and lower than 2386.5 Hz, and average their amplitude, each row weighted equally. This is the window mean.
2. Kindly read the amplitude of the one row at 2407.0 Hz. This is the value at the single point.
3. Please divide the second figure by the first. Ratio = 1.06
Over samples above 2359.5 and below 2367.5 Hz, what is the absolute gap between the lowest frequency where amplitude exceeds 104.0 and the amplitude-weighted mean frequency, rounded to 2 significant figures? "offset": 3.1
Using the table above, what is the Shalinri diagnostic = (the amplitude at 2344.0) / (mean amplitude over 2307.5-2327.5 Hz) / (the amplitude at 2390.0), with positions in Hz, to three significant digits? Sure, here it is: 0.0109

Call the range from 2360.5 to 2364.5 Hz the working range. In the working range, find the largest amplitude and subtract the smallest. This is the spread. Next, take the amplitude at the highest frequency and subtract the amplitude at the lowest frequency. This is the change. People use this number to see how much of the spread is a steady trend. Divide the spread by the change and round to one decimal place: 1.1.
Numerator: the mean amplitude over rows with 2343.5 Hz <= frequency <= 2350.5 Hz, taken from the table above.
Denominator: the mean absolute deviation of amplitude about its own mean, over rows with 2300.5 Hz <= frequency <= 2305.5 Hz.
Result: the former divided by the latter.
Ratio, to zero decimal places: 85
